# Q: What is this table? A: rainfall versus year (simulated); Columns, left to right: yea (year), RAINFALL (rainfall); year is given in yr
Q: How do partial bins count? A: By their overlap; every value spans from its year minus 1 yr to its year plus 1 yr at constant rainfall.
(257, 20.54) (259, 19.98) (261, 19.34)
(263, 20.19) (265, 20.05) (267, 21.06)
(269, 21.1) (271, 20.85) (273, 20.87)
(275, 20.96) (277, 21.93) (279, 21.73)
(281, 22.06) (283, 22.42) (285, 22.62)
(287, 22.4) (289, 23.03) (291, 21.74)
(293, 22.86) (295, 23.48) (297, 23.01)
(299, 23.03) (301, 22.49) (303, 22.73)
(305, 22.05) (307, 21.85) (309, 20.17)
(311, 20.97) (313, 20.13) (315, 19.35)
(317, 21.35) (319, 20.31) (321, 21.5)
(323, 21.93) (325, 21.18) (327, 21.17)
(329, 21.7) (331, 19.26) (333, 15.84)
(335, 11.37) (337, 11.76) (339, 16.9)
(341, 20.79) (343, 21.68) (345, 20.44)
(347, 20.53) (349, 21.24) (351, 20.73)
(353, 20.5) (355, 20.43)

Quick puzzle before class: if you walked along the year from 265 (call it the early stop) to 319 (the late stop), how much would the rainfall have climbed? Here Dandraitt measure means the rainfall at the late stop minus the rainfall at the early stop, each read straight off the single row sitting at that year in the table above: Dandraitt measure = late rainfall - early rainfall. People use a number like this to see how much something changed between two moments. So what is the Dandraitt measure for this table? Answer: 0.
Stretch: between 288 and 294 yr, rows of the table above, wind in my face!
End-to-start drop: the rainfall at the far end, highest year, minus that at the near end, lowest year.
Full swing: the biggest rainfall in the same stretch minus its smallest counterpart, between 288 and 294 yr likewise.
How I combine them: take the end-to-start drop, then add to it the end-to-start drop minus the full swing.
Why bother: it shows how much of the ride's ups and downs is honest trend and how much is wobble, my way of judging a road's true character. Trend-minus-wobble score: -1.6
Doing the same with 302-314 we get -7.8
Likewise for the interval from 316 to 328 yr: -2.0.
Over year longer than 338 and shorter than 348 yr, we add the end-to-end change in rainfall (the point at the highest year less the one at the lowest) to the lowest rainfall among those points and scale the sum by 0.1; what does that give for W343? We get 2.05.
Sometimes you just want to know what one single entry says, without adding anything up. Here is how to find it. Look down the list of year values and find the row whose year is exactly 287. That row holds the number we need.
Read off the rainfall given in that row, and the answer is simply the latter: 22.4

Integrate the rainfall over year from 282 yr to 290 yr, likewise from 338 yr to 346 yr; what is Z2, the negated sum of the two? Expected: -341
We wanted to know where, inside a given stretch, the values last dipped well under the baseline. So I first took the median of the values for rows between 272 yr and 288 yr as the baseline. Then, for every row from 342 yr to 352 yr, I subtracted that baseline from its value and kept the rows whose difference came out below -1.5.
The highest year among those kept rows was 345 yr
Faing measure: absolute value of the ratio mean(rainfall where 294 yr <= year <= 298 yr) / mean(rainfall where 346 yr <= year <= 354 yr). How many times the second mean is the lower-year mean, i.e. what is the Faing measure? 1.12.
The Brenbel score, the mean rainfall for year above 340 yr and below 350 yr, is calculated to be 20.9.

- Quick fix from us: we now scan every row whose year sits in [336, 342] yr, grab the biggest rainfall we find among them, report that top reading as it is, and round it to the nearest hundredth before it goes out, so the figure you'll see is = 20.79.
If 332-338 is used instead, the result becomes 15.84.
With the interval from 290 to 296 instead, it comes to 23.48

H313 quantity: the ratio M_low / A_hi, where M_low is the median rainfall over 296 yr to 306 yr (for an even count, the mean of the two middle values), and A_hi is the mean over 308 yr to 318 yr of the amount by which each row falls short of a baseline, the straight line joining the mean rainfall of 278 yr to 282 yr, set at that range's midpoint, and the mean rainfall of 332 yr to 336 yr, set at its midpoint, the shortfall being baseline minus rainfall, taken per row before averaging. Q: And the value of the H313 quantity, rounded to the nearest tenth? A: -6.4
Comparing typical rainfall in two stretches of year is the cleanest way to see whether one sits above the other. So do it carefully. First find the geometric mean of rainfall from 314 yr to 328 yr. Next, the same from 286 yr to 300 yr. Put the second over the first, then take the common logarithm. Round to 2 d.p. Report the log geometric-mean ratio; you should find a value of 0.04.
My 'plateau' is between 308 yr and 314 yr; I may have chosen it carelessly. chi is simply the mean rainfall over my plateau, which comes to 20.4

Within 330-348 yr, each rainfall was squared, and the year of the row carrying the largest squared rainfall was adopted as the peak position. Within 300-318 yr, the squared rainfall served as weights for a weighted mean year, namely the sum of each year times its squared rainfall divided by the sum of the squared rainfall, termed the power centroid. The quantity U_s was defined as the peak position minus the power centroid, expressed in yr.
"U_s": 34.4 yr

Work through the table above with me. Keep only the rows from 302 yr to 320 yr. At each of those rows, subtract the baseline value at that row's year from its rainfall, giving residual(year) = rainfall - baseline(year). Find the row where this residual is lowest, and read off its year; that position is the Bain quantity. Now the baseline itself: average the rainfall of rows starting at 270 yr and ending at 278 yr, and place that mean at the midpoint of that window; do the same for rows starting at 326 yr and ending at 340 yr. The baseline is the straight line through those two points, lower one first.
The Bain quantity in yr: 315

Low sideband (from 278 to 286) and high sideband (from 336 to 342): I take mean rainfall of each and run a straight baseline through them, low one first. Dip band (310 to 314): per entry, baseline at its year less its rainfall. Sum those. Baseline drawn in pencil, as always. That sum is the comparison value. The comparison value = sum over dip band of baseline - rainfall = -2.7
